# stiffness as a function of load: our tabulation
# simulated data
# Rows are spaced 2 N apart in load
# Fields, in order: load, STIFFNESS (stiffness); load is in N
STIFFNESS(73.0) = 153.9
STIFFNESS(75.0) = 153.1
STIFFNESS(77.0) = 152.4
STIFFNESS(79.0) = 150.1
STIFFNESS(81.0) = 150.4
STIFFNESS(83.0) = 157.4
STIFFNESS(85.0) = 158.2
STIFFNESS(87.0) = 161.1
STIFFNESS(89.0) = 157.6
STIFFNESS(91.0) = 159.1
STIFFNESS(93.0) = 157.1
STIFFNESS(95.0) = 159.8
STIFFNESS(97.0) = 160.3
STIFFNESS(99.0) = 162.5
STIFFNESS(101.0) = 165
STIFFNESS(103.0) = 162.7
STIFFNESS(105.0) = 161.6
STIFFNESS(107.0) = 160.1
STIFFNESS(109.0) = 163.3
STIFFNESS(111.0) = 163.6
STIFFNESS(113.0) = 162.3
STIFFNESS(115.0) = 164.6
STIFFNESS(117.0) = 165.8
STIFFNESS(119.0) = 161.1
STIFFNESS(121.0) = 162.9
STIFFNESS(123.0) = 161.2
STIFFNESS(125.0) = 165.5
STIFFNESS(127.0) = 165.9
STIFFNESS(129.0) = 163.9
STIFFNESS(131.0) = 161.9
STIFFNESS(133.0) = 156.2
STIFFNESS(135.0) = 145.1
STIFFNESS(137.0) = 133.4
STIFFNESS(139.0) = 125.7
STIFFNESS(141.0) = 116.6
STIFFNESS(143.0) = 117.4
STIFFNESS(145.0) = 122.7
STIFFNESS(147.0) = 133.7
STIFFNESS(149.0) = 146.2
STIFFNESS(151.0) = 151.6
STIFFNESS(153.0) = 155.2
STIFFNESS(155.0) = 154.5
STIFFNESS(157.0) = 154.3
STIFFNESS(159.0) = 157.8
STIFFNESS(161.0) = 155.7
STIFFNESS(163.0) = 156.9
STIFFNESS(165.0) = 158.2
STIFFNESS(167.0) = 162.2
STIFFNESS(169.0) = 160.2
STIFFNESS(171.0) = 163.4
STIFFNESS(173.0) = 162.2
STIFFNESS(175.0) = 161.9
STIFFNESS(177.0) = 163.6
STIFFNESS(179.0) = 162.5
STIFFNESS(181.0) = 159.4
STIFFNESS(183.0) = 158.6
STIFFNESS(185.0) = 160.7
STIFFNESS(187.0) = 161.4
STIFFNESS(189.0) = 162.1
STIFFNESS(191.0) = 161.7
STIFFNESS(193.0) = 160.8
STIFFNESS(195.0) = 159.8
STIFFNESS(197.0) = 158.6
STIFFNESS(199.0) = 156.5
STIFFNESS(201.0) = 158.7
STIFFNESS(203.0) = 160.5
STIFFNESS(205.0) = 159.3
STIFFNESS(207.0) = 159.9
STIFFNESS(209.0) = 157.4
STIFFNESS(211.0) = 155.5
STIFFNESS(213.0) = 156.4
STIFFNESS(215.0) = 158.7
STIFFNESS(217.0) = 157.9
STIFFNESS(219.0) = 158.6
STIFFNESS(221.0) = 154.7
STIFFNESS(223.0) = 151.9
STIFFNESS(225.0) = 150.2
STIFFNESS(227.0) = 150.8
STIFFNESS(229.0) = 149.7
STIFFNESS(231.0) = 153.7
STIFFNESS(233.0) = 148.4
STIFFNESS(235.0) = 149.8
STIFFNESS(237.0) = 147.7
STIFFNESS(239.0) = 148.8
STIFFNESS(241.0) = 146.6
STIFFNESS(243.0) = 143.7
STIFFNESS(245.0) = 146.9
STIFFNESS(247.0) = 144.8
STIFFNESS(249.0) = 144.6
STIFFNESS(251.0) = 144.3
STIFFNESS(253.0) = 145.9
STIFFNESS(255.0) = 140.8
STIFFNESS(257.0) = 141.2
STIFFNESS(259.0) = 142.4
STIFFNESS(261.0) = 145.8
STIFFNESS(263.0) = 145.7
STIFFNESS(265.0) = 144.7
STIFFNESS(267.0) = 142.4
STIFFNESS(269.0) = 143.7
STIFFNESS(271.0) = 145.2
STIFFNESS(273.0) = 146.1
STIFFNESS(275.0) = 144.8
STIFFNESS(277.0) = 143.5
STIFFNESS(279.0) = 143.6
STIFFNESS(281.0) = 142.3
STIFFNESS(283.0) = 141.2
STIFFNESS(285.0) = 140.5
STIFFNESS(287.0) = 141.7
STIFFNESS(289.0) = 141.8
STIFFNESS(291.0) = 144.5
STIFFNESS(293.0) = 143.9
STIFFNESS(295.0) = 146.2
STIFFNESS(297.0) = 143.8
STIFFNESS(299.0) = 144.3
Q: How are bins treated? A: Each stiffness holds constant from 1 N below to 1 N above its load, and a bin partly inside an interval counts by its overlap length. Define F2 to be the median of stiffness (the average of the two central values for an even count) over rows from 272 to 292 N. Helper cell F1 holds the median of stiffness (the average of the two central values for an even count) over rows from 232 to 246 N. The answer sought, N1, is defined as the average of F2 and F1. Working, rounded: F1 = 148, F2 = 143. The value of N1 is 145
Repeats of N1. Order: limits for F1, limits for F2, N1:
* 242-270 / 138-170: 149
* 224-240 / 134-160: 147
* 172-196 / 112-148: 161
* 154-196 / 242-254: 153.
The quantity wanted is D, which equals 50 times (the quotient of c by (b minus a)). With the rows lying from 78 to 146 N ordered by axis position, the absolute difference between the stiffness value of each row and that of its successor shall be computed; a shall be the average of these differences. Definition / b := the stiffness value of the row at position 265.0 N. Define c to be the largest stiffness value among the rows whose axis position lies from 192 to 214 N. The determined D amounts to 57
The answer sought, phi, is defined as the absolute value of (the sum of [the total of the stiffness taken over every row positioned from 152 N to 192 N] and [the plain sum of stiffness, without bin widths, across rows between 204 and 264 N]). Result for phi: 7695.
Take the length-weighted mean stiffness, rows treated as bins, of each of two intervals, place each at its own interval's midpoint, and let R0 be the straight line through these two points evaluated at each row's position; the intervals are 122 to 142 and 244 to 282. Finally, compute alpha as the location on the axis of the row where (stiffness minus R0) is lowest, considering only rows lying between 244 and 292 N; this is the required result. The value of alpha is 255.0 N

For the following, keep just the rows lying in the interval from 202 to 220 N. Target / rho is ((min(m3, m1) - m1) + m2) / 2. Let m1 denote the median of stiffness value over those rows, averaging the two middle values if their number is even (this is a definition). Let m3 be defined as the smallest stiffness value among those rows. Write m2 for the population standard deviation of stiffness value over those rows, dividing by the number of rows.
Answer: -0.8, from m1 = 159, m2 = 1.5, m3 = 155.5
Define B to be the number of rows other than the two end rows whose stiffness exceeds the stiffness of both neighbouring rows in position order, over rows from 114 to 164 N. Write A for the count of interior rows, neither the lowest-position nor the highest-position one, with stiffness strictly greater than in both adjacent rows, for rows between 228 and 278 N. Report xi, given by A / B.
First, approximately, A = 7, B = 5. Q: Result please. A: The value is 1.40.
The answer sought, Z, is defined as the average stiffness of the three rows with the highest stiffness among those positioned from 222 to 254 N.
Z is 152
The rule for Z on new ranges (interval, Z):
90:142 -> 166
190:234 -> 161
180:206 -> 162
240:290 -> 147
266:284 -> 145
